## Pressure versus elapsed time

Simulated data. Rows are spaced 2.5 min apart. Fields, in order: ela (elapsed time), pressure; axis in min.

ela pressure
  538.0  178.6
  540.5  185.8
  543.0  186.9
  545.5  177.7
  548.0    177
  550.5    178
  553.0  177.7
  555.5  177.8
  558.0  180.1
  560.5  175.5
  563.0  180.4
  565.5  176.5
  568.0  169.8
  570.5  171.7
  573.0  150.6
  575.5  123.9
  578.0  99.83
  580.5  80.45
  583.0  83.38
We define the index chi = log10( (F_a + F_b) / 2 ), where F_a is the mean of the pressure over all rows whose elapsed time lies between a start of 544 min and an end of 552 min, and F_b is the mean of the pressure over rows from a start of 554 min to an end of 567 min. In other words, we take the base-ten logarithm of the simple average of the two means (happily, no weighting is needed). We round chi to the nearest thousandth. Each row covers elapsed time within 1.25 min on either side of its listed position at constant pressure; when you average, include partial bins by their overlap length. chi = 2.250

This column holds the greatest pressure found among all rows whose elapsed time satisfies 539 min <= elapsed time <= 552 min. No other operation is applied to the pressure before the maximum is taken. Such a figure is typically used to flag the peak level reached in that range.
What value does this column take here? 186.9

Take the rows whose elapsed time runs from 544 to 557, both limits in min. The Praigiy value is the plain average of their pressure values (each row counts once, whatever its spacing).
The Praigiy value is 178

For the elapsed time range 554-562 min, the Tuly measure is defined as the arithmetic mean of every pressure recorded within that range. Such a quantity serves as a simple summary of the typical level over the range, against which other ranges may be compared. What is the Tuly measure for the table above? 178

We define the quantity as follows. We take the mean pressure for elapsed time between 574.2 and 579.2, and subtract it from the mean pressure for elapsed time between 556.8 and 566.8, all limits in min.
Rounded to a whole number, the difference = 66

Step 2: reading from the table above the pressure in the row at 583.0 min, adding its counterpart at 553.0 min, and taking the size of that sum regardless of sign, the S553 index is 261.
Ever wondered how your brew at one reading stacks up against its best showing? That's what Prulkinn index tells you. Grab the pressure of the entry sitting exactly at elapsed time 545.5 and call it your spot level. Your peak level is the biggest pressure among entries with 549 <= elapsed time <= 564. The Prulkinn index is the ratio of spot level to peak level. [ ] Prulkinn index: 0.99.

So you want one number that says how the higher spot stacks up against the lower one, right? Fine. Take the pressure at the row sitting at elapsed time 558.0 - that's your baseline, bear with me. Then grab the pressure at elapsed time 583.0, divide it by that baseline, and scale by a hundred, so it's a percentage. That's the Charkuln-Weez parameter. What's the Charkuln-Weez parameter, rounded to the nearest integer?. 46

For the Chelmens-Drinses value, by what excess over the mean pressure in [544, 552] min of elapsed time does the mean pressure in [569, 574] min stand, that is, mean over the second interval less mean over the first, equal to -16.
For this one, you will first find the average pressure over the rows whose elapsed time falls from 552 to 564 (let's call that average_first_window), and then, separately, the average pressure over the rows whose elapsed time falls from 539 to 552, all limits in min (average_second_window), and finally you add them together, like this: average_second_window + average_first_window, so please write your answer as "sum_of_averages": 359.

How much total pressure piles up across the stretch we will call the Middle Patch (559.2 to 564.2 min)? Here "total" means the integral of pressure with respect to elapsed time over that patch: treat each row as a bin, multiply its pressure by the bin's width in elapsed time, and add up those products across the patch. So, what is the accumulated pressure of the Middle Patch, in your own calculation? 890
